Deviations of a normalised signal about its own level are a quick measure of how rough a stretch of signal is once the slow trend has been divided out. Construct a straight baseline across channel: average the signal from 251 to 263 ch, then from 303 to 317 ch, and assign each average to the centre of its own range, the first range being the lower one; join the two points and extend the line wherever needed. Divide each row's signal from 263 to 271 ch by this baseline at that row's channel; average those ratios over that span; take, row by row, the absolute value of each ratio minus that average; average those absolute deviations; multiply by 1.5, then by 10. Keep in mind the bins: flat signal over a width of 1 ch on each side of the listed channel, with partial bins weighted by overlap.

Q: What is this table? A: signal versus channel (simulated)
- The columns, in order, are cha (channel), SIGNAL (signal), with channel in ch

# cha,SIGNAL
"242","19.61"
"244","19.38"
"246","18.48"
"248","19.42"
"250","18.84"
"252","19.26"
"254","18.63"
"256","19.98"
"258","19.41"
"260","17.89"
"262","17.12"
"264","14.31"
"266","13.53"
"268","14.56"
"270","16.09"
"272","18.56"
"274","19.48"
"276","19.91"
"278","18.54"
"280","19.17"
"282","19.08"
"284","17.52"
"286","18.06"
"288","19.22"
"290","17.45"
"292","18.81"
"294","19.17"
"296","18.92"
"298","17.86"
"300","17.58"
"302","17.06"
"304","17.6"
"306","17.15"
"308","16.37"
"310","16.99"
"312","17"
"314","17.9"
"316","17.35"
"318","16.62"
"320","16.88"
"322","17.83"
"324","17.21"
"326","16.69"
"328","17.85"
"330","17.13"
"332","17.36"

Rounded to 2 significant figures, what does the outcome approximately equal 0.63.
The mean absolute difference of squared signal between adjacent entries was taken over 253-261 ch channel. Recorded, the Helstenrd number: 44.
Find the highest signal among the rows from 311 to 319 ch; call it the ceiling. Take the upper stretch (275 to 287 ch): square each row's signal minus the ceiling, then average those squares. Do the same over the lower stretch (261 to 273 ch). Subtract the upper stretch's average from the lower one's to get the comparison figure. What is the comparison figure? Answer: 6.6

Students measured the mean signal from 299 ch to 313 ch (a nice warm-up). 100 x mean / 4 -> 428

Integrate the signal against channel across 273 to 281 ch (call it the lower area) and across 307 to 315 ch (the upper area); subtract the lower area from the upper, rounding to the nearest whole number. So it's -18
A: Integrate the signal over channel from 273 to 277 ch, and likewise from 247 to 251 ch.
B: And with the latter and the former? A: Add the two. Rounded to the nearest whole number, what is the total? 155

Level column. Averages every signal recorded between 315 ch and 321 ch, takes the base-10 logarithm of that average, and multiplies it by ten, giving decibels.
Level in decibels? 12.3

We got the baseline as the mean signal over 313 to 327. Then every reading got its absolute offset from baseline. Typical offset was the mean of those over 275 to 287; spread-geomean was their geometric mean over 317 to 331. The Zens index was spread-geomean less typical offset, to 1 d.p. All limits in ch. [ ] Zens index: -1.3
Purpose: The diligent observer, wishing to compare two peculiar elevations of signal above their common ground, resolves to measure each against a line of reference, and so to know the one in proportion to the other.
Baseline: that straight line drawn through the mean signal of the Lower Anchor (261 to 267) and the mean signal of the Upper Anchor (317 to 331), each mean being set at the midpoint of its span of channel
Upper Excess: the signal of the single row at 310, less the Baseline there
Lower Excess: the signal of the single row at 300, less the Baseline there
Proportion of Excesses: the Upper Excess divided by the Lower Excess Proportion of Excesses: 0.26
